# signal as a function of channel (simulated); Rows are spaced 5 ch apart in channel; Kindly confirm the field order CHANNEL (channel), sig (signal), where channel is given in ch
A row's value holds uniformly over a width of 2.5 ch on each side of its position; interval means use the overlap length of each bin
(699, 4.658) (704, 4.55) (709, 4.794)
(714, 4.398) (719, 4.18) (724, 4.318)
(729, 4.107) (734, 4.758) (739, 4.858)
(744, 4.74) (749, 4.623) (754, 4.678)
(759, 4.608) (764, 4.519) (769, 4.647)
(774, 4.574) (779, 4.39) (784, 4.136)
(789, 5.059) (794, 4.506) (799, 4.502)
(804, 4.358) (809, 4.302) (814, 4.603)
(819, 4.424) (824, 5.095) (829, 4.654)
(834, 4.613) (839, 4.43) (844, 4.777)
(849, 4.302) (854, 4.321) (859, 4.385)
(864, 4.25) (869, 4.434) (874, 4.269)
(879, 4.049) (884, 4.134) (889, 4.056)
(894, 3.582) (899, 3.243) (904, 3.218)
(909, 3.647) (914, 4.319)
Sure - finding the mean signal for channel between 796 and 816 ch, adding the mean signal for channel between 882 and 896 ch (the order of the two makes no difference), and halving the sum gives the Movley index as 4.2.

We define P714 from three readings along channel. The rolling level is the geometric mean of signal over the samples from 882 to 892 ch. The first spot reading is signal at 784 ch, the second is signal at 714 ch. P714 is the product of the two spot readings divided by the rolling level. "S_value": 4.4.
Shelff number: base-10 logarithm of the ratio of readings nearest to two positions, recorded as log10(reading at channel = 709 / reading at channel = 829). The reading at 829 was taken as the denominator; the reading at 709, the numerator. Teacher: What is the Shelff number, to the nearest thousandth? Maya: 0.013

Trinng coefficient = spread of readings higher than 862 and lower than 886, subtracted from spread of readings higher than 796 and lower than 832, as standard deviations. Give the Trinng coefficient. 0.12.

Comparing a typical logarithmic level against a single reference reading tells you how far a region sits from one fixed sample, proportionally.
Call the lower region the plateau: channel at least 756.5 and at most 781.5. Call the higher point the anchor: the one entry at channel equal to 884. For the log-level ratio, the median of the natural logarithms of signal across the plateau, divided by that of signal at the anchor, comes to 1.07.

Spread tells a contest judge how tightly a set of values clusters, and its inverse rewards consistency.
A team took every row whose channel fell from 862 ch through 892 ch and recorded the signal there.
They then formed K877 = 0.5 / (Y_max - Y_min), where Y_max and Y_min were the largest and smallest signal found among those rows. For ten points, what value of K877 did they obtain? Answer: 1.30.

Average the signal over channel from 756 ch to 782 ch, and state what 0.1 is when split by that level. 0.0220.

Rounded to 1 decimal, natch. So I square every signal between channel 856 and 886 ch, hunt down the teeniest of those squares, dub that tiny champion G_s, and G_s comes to 16.4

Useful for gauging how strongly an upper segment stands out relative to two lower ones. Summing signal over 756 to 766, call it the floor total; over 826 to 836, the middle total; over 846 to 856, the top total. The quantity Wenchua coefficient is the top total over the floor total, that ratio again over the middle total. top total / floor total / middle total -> 0.102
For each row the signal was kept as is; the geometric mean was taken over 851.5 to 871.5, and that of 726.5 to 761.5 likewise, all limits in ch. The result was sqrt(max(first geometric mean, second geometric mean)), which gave 2.15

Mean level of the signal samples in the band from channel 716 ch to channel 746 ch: 4.49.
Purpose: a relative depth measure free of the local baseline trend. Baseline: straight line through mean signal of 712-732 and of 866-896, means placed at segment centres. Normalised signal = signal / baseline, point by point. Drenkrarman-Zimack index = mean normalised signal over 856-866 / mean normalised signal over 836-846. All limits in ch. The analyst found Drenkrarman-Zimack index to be 0.94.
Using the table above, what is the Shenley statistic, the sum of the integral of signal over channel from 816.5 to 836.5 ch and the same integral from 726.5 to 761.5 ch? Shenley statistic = 256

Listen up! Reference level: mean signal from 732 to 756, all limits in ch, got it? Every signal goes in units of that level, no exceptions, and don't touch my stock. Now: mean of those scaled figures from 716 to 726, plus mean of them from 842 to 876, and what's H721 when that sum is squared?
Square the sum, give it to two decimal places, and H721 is 3.33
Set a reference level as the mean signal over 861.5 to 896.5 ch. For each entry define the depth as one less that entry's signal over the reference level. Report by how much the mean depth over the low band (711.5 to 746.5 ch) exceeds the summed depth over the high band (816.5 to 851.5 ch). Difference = 0.8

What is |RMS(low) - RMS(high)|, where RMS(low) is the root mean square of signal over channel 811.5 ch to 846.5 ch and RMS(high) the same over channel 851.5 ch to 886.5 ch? 0.4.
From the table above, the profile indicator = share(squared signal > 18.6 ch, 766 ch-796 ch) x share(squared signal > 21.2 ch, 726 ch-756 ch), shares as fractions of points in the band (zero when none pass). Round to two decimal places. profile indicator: 0.69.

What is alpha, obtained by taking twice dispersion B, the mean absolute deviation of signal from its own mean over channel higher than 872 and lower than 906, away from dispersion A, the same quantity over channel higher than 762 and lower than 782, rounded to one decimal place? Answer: -0.7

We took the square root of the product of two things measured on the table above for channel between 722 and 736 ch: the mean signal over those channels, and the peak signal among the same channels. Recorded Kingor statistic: 4.57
